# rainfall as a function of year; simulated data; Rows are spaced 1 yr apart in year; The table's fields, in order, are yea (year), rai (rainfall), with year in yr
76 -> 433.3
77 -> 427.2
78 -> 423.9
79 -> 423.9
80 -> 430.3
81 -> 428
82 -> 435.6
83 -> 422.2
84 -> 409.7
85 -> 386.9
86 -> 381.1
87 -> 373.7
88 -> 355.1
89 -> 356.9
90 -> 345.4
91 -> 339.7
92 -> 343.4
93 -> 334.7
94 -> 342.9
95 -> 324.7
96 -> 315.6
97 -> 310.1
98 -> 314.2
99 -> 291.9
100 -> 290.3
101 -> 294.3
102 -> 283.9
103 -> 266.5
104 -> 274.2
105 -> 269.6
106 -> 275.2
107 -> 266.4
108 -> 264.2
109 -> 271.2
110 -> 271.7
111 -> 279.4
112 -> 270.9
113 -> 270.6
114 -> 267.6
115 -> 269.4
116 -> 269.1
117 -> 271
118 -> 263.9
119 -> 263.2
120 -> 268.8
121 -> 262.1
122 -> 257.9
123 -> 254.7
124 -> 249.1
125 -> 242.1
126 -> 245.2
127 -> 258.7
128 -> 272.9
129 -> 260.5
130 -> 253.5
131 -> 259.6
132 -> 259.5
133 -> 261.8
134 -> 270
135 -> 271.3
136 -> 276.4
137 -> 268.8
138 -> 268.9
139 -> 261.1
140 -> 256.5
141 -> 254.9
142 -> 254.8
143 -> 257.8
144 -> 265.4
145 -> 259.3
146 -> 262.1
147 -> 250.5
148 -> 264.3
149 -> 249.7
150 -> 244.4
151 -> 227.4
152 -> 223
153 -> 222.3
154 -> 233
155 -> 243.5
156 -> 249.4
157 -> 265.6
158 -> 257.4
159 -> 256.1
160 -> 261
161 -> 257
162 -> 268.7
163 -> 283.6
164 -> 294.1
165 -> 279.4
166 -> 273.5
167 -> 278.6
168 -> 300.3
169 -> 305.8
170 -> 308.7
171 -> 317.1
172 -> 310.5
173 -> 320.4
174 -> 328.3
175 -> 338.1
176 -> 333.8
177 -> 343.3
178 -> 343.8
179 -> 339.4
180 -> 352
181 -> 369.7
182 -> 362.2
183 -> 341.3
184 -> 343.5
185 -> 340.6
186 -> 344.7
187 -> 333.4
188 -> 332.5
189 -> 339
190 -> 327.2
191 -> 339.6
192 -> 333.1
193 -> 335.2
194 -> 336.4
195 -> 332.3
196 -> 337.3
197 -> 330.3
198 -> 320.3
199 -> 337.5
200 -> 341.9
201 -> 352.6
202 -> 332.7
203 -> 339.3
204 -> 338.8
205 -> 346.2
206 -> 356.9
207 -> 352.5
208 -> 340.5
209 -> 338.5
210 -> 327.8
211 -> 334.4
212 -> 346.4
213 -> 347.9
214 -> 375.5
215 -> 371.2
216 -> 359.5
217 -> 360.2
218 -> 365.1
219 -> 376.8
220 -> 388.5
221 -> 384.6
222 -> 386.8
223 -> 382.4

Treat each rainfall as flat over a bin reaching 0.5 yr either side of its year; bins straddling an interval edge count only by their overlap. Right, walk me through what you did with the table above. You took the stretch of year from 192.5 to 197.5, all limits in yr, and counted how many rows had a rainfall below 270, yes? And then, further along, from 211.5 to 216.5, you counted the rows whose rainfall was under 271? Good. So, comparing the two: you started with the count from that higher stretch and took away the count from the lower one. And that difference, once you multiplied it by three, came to 0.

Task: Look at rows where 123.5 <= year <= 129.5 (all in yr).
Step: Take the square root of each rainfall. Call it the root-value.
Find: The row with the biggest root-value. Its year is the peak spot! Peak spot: 128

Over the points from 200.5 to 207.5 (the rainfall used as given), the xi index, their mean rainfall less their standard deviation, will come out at 337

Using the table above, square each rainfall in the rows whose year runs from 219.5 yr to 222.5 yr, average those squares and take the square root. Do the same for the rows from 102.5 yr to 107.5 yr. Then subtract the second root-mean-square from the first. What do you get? 116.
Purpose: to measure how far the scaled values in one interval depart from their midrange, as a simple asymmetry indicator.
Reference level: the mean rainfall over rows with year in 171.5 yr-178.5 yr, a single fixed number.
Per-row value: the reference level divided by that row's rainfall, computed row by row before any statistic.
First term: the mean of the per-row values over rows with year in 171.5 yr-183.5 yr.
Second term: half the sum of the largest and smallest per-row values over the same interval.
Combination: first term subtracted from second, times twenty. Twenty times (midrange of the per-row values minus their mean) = 0.11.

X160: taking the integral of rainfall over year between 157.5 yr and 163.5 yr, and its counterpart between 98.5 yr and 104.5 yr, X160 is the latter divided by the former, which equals 1.07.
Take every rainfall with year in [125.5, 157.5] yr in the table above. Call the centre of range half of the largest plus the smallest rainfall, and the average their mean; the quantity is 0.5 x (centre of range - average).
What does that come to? -3.0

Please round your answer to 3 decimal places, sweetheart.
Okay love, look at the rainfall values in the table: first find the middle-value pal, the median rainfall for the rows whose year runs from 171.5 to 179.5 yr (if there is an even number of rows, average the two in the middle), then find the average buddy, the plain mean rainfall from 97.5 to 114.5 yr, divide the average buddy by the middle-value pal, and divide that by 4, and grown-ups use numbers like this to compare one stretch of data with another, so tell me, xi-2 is 0.207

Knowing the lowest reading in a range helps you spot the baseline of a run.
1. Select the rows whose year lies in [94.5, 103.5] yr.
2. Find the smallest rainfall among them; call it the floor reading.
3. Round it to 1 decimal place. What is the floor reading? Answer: 266.5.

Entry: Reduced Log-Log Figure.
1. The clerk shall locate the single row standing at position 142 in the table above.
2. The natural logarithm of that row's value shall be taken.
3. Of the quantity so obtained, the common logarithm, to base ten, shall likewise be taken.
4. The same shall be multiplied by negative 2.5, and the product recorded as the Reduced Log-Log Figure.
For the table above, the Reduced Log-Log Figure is -1.86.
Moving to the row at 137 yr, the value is -1.87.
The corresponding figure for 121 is -1.86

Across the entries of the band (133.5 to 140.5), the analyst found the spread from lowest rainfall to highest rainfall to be 20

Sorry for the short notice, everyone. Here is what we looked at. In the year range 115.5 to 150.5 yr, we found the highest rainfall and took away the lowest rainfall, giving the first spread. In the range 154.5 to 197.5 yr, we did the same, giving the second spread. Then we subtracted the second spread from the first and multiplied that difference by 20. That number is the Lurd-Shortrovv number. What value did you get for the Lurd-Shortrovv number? -1838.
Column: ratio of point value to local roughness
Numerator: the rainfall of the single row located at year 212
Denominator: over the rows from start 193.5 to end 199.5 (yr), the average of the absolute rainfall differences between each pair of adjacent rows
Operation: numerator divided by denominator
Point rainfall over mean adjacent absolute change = 40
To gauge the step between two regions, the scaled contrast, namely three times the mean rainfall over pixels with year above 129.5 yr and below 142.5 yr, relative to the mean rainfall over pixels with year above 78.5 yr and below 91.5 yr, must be 2.0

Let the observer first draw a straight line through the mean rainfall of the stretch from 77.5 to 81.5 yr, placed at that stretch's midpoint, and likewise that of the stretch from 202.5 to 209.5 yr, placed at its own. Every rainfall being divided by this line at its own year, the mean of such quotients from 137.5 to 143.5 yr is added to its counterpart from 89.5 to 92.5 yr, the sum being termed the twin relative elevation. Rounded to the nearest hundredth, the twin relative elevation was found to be 1.49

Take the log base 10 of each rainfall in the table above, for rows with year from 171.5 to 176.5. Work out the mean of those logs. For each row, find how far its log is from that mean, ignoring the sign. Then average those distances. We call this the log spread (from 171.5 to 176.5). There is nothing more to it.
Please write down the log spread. 0.012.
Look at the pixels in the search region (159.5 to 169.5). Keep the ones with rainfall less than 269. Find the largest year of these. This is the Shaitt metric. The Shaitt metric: 162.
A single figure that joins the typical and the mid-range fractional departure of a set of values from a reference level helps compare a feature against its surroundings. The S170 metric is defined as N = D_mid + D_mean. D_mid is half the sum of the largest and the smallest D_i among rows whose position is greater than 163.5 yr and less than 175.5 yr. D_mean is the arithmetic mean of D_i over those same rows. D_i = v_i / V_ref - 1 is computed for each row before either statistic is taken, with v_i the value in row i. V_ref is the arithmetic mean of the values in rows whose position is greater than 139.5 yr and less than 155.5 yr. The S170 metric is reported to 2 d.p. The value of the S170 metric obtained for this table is 0.46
